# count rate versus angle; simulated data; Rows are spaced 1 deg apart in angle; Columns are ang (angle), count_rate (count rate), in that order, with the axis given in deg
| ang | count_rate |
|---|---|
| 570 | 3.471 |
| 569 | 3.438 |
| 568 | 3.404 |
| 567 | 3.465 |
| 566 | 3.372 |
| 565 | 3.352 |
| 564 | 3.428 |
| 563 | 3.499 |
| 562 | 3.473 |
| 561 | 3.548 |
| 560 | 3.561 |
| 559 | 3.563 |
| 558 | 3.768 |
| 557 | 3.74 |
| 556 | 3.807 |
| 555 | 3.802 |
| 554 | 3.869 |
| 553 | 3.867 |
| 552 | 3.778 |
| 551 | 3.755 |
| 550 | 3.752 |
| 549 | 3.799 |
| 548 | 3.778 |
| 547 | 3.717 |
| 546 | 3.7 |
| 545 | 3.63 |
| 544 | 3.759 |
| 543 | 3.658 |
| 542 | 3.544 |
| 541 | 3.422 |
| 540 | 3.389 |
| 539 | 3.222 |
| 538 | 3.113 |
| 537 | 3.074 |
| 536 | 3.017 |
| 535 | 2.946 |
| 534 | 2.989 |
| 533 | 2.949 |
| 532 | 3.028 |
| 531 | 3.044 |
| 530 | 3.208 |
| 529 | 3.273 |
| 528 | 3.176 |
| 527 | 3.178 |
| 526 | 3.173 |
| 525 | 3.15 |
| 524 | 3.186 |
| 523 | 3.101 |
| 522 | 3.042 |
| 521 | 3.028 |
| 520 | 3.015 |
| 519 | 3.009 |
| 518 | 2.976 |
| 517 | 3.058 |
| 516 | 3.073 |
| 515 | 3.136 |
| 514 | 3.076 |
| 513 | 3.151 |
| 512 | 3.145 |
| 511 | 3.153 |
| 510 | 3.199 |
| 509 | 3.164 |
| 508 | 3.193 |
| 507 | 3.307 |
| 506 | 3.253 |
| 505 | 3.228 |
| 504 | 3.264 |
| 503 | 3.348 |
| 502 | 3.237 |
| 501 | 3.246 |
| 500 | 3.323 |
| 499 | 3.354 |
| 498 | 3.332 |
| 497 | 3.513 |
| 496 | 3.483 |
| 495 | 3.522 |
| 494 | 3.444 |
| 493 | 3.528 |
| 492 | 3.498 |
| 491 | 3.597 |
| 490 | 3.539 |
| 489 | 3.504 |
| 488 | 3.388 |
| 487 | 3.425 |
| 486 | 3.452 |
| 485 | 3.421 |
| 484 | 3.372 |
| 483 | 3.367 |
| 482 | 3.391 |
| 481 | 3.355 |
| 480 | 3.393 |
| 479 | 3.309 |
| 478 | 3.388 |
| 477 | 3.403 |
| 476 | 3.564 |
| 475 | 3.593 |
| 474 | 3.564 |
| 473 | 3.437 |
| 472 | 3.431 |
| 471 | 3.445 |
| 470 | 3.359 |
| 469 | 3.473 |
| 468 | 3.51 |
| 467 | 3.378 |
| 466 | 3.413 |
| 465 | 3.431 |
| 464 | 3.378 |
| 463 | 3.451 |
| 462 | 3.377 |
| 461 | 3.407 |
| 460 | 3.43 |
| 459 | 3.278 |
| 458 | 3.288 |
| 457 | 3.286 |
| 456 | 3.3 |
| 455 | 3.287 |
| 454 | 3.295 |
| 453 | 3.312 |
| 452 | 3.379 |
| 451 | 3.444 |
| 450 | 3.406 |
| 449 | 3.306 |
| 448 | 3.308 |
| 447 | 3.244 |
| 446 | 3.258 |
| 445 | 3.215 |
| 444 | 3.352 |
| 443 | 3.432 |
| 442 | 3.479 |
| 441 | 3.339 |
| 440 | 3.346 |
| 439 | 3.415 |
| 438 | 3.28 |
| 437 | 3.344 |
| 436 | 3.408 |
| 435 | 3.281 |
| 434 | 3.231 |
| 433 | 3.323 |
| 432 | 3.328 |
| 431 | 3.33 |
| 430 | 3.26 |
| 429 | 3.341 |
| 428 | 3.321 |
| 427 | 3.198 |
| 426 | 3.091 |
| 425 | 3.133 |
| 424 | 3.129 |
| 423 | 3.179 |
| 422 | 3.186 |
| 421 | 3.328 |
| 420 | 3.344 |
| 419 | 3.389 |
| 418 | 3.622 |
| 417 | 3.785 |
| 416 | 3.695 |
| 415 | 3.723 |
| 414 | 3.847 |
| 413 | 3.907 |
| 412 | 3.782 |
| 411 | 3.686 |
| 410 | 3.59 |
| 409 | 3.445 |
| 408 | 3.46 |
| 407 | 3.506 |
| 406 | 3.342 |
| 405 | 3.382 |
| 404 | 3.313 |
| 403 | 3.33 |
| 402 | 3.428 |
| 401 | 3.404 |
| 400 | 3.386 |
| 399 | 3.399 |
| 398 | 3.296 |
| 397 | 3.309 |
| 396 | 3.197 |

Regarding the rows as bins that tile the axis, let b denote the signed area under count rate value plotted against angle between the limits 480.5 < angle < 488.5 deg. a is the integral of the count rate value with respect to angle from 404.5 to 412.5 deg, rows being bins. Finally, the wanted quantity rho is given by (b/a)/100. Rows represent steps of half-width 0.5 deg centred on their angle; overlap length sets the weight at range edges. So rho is 0.0096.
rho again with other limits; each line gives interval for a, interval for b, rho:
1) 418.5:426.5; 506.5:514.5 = 0.0098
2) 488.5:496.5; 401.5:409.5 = 0.0097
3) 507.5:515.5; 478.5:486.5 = 0.0107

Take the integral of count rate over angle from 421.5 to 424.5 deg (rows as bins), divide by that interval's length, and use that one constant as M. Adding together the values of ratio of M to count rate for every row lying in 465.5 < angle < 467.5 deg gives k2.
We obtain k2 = 1.9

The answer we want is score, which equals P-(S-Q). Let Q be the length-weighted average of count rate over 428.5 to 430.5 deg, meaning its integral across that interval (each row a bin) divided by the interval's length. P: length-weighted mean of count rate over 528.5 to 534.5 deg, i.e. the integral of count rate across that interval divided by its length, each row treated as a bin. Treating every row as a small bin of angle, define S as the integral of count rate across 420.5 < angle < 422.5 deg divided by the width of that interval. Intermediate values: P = 3.08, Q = 3.30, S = 3.26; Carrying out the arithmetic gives 3.13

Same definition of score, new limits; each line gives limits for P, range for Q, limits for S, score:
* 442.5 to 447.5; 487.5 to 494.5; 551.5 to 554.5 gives 2.96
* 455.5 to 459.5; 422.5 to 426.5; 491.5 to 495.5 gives 2.92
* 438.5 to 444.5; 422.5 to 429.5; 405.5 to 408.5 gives 3.16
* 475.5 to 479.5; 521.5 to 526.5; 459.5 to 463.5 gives 3.13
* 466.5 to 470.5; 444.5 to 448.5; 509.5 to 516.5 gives 3.55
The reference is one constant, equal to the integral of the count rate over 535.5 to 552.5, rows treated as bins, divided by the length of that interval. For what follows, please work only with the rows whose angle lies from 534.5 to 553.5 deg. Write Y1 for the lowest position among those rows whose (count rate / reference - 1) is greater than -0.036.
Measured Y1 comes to 541 deg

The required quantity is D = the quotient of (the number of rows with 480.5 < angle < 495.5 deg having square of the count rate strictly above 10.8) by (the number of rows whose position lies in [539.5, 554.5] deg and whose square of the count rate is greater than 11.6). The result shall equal 1.1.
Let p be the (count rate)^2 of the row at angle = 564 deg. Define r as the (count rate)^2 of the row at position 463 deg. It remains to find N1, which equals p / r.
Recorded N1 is 0.99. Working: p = 11.8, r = 11.9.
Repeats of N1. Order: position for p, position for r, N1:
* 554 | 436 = 1.29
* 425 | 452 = 0.86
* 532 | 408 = 0.77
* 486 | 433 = 1.08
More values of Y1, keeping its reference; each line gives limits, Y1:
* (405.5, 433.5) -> 407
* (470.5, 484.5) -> 471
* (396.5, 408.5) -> 402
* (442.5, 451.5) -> 443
